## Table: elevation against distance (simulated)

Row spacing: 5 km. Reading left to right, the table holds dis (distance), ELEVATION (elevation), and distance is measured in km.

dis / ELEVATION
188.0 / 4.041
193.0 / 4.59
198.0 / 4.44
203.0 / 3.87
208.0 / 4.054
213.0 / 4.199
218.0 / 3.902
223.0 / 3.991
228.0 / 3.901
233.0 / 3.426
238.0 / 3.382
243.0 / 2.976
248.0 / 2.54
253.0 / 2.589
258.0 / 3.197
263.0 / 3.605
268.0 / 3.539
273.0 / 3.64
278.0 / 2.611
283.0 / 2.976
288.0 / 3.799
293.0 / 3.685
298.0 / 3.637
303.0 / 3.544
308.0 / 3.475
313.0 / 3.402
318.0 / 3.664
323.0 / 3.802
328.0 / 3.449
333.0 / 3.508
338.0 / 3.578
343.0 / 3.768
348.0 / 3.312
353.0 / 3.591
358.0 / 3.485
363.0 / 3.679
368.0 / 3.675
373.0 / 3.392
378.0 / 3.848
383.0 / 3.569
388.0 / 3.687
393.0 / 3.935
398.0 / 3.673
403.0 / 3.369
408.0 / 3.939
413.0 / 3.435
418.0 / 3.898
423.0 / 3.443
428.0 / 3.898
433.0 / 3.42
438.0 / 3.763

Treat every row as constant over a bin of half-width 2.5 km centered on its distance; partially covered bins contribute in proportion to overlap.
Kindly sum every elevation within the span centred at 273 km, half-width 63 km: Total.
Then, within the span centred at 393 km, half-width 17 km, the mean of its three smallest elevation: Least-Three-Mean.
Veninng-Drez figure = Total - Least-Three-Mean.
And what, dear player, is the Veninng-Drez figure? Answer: 83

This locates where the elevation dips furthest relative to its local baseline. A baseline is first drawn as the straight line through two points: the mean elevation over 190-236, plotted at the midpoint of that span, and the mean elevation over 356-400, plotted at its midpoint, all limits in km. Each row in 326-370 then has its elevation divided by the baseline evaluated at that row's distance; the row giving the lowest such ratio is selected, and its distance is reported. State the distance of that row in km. 348.0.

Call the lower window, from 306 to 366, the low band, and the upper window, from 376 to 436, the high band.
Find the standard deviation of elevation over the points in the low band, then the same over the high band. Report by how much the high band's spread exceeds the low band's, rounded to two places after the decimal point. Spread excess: 0.07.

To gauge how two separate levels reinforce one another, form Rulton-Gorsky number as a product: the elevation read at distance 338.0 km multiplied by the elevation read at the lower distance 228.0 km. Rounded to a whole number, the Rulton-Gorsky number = 14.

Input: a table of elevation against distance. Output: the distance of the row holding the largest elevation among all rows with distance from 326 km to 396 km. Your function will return 393.0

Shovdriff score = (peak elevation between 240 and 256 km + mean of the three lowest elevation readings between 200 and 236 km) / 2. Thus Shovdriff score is 3.35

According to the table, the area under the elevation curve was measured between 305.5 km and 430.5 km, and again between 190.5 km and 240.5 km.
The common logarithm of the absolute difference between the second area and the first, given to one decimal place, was 2.4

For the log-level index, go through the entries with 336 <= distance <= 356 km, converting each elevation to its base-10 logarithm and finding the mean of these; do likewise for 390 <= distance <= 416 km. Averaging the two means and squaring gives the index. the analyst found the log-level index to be 0.311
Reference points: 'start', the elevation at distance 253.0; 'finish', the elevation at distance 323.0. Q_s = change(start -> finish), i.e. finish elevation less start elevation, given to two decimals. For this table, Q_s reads 1.21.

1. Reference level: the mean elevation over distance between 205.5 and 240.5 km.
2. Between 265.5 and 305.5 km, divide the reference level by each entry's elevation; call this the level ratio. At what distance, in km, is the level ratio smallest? 288.0 km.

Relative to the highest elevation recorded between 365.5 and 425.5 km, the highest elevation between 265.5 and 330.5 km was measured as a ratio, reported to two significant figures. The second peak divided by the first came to 0.97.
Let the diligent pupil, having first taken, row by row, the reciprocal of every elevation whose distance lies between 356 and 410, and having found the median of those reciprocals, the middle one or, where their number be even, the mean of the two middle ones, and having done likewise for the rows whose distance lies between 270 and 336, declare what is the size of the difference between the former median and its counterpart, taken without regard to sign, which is 0.010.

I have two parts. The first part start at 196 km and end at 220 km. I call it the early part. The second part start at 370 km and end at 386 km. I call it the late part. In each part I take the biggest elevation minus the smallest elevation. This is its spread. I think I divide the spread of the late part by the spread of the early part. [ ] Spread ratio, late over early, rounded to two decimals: 0.80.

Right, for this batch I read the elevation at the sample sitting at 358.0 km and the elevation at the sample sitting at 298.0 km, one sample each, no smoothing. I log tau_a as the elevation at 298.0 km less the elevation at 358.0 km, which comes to 0.15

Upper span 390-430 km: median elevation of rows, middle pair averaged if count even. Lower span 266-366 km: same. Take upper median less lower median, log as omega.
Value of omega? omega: 0.22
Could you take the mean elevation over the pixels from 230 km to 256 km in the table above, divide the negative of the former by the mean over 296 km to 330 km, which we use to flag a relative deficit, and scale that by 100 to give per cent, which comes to -84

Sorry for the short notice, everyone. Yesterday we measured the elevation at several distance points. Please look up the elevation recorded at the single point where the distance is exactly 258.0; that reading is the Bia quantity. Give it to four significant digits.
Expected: 3.197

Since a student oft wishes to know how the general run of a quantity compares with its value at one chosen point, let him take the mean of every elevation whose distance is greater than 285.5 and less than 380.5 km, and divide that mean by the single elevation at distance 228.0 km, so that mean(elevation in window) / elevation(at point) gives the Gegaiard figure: 0.92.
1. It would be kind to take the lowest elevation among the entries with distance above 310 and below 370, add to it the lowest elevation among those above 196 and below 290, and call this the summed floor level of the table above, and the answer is 5.85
